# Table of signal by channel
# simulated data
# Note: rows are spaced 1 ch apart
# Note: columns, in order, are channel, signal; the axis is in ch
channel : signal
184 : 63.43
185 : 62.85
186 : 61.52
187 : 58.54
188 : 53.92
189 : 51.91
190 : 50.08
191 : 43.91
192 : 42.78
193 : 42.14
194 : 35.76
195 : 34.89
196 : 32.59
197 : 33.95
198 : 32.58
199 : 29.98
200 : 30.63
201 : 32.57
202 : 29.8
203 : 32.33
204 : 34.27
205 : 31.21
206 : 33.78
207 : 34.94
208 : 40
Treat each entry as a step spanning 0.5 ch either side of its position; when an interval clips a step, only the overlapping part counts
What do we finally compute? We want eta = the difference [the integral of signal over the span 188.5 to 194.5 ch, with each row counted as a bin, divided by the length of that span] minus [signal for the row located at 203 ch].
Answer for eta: 12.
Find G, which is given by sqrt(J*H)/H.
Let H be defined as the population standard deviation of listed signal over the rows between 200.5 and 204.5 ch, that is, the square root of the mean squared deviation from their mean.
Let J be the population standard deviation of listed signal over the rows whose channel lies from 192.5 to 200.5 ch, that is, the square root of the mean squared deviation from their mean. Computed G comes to 1.5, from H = 1.6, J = 3.6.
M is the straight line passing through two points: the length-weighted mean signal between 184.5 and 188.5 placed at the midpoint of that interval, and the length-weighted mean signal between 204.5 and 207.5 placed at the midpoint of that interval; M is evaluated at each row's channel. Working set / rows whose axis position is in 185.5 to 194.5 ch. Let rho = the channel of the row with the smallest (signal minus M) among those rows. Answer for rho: 194 ch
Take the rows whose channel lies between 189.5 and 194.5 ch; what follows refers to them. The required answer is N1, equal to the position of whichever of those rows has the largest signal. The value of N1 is 190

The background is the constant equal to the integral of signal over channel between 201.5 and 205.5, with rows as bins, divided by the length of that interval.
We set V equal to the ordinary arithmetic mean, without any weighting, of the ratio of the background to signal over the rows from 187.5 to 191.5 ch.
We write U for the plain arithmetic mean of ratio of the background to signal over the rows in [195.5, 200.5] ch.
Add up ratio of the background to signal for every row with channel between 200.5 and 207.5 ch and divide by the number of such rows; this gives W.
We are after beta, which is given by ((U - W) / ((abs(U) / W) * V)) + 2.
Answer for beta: 2.03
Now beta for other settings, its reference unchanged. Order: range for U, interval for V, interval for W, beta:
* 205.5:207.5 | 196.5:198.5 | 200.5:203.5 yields 1.91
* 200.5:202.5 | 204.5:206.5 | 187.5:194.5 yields 2.22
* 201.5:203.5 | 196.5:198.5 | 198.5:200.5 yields 1.97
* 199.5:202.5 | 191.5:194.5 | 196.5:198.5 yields 2.08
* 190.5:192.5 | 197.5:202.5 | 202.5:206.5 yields 1.70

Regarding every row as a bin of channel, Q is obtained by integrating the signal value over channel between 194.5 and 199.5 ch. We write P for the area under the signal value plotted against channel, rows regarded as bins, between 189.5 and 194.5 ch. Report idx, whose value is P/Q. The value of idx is 1.3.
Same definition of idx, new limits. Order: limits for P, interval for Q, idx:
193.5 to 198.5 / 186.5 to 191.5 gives 0.7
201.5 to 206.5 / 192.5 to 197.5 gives 0.9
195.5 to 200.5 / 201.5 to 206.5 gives 1.0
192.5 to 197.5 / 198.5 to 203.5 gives 1.2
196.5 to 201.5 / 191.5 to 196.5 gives 0.8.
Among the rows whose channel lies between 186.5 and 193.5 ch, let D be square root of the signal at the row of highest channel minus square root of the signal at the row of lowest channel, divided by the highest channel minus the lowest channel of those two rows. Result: -0.19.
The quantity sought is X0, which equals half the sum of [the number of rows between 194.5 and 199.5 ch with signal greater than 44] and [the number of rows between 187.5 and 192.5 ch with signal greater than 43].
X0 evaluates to 2.0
